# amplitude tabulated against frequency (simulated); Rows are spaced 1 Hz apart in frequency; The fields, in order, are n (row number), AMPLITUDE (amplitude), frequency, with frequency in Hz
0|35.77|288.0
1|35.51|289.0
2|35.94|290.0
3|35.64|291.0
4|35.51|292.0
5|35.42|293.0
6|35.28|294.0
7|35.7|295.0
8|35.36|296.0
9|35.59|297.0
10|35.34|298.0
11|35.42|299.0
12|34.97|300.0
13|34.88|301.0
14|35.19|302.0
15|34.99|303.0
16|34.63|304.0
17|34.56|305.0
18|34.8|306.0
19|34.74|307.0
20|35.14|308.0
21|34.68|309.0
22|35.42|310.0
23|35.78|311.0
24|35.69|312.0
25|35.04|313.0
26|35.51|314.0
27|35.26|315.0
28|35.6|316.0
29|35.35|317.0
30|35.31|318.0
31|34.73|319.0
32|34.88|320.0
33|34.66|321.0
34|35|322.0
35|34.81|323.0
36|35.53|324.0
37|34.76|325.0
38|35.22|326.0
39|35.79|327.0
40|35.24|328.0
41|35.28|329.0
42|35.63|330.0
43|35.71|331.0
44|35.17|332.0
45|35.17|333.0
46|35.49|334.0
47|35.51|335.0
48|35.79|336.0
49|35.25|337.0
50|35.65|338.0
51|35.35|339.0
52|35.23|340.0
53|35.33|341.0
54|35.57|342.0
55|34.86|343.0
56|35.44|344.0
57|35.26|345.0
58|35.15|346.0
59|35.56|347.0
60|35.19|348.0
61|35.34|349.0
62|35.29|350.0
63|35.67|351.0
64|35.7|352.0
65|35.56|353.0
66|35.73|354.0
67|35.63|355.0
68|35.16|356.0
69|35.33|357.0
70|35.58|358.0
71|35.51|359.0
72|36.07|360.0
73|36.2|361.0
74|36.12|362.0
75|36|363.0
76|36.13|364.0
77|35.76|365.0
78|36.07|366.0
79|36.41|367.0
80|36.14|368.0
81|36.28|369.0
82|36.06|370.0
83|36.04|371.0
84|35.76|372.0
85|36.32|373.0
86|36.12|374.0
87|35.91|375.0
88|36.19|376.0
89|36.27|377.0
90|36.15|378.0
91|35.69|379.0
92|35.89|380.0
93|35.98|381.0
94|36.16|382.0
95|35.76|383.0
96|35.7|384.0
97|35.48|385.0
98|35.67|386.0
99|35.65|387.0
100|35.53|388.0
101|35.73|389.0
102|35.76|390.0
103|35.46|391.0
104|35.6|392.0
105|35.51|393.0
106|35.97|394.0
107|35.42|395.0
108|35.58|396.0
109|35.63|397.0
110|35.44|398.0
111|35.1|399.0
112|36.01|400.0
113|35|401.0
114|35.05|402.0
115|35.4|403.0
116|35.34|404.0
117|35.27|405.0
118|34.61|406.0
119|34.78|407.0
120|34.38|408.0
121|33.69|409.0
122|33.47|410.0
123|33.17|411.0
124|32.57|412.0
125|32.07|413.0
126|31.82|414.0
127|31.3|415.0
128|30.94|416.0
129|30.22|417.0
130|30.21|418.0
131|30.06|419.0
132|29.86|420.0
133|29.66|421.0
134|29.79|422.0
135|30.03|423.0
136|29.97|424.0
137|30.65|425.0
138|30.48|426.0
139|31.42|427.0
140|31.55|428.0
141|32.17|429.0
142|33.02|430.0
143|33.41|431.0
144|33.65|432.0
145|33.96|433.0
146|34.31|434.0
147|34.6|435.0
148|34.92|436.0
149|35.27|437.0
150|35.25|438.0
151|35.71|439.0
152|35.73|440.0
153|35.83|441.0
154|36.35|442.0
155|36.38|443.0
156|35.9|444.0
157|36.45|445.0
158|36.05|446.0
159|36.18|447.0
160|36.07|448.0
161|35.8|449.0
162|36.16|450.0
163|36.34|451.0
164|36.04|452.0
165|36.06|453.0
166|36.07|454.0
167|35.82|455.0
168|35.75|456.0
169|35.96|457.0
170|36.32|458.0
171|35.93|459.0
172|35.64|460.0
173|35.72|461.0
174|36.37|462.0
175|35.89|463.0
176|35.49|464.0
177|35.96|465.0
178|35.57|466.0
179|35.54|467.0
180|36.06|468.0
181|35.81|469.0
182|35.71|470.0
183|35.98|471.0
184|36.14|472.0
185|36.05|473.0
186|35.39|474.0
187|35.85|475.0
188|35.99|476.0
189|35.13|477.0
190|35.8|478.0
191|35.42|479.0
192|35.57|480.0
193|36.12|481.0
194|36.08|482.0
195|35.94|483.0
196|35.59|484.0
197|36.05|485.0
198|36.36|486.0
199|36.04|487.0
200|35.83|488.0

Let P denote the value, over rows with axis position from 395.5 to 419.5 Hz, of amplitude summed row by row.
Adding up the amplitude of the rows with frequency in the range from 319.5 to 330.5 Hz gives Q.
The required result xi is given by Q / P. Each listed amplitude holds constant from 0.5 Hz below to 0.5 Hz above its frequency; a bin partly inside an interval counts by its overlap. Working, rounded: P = 807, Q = 387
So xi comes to 0.5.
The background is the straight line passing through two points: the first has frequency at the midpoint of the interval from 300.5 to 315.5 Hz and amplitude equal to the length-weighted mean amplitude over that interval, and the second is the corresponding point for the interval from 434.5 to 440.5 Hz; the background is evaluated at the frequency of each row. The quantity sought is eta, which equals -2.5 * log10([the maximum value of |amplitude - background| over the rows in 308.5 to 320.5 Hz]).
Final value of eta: 0.4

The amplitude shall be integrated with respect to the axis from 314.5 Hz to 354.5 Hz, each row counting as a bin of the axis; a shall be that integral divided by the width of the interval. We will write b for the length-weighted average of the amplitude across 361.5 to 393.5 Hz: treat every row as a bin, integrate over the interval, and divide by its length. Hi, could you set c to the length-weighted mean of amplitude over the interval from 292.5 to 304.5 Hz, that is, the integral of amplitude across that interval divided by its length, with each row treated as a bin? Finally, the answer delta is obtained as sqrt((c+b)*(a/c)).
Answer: 8.45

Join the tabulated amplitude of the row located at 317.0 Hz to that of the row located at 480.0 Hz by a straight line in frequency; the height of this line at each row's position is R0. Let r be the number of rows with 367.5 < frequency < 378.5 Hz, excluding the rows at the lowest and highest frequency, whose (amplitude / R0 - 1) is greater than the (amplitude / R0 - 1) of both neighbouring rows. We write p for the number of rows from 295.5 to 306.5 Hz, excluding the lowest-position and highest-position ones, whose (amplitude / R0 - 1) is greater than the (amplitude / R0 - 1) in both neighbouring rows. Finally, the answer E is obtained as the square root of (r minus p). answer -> 0.0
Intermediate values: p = 3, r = 3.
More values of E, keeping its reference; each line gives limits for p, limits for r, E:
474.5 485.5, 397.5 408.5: 0.0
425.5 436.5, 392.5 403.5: 1.7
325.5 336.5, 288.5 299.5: 1.0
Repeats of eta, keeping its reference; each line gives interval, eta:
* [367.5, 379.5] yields -0.2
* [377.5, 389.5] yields 0.0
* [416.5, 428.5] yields -1.9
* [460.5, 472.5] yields -0.1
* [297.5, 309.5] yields 0.7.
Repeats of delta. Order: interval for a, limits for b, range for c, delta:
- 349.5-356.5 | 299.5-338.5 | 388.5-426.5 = 8.55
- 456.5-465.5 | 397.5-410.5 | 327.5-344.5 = 8.45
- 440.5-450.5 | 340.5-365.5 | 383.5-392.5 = 8.50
